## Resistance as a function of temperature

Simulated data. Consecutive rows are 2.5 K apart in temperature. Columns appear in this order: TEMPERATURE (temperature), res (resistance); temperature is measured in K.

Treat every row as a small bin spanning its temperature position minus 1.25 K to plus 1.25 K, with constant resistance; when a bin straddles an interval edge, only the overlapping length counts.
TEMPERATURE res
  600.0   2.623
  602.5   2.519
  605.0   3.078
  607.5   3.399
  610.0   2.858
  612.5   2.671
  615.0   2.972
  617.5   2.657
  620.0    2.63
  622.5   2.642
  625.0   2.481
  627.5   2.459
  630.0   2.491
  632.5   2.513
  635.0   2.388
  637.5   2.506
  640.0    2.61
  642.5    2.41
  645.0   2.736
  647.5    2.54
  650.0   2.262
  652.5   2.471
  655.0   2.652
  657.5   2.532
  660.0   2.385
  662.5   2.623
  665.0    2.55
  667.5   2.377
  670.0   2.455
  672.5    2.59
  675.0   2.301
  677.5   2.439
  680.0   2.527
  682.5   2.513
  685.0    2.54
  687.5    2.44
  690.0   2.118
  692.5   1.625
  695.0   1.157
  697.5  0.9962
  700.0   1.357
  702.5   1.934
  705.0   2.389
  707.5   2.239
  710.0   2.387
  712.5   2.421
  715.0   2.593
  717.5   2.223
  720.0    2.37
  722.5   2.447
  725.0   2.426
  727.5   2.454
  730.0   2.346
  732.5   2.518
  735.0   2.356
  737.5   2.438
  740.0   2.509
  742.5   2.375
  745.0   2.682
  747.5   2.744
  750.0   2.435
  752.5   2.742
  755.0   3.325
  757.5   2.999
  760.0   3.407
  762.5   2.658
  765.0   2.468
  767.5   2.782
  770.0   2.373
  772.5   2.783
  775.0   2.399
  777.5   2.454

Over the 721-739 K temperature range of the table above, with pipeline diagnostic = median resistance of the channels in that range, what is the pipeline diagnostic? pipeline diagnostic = 2.44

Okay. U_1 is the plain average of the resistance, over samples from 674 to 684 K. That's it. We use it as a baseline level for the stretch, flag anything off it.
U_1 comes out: 2.45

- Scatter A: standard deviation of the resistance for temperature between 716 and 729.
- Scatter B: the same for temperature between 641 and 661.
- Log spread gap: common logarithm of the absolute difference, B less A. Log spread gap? -1.3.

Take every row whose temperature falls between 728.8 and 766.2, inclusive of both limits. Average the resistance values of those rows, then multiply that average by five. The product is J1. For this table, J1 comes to 13.3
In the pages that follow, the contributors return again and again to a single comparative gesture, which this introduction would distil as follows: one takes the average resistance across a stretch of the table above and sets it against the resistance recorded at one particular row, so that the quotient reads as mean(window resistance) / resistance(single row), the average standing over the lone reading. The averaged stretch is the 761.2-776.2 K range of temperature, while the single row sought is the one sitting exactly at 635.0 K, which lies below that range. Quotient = 1.08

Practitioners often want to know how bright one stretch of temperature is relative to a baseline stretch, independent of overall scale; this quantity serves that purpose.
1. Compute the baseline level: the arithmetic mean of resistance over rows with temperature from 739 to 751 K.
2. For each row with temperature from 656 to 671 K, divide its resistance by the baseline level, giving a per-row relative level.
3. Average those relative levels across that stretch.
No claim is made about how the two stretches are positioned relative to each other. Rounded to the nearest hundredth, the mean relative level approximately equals 0.98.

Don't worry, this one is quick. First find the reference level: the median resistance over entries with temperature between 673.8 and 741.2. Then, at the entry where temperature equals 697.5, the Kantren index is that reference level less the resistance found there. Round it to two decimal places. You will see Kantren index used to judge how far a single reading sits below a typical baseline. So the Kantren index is 1.39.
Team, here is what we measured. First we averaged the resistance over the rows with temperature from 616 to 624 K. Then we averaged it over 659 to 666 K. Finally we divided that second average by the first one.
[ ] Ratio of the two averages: 0.95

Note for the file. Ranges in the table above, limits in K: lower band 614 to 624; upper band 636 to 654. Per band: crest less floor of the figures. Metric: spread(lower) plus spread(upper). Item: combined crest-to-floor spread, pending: 0.82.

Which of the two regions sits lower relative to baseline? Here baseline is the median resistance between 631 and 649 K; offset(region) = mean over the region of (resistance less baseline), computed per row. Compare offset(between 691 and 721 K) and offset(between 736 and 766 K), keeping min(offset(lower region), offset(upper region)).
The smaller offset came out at -0.5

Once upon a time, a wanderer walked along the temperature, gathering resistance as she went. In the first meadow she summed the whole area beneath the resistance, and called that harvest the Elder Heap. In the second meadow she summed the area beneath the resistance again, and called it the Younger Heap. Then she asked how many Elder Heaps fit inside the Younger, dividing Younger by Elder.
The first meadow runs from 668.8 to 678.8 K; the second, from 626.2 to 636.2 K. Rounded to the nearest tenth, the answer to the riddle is 1.0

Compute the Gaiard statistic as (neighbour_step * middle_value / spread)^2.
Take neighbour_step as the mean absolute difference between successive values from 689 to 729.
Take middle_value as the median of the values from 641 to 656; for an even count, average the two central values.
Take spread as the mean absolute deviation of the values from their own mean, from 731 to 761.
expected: 4.9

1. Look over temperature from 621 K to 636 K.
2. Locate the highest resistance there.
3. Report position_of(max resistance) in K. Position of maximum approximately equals 622.5 K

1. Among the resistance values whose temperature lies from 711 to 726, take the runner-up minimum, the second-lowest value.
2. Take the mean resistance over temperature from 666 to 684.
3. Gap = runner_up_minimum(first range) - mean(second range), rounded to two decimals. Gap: -0.09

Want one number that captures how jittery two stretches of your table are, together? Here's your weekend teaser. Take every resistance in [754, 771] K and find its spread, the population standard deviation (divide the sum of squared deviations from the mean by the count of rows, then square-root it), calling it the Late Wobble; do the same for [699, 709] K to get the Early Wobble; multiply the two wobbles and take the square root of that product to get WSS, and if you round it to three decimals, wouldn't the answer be 0.384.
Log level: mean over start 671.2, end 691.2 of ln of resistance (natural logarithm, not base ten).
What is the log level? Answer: 0.89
